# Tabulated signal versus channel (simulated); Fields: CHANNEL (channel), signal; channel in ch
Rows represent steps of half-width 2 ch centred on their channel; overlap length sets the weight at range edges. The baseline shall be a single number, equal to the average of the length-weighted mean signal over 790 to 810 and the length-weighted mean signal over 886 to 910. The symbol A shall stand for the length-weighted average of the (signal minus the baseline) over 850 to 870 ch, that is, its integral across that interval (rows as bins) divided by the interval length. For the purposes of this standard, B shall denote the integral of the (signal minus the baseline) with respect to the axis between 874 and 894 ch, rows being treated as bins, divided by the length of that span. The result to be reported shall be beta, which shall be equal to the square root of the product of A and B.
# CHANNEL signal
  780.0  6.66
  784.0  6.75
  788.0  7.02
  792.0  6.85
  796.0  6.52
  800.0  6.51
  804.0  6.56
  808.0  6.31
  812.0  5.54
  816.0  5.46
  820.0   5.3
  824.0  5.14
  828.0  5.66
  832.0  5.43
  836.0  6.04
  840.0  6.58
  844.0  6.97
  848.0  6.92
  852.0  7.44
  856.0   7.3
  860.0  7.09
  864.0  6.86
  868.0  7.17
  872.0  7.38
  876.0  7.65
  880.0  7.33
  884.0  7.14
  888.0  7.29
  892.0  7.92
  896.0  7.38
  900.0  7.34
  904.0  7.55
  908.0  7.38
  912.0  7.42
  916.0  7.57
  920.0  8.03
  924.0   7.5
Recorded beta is 0.27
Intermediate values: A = 0.16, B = 0.5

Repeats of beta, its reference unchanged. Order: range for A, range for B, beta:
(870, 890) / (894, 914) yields 0.37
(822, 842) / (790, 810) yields 0.76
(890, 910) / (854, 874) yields 0.27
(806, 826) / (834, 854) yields 0.57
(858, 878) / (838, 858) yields 0.08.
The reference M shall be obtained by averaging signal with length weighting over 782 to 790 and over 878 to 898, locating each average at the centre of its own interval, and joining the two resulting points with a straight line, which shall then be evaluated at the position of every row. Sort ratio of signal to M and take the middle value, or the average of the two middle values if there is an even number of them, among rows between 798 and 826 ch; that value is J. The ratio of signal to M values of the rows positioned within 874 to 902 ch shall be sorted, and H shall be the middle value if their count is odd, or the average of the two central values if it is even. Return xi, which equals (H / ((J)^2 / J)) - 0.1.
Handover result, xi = 1.15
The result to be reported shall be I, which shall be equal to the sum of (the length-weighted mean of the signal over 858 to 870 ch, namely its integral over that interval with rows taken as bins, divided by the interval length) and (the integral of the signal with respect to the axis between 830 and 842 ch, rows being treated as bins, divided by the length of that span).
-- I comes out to 13.1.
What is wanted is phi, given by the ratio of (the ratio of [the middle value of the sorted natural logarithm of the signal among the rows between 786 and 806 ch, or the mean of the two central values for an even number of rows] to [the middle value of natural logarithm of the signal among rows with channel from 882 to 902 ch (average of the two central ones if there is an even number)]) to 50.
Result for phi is 0.0189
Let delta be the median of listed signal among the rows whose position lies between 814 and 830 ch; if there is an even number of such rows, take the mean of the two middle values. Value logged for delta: 5.4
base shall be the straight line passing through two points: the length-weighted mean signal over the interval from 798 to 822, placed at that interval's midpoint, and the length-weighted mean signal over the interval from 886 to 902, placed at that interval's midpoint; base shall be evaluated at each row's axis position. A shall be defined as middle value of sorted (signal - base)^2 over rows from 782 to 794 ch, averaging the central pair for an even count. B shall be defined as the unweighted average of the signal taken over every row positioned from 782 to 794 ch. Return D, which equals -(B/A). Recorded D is -4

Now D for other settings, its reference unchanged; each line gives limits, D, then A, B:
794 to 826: -11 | 0.54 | 5.9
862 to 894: -282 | 0.03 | 7.3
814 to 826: -8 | 0.69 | 5.3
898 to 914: -77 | 0.10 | 7.4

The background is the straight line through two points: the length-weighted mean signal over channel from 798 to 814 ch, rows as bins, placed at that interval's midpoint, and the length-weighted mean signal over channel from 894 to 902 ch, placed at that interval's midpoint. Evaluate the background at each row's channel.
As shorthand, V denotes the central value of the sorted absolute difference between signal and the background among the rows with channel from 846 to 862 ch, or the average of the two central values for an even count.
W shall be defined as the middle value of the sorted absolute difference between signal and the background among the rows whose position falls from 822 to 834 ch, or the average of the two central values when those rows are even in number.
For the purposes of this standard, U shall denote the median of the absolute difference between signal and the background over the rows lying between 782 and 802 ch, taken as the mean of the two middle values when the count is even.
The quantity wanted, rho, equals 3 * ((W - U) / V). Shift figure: 3.0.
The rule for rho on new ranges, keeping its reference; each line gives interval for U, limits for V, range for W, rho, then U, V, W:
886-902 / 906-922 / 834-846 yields 6.3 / 0.05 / 0.1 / 0.27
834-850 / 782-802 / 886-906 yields -0.6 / 0.22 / 0.8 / 0.05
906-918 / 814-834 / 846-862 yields 0.6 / 0.10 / 1.1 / 0.33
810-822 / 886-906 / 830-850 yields -35.2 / 0.89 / 0.1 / 0.27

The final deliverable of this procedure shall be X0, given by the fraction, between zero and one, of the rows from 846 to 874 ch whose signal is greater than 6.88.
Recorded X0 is 0.86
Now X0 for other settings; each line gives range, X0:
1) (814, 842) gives 0.00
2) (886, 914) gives 1.00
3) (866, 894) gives 1.00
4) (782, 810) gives 0.14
